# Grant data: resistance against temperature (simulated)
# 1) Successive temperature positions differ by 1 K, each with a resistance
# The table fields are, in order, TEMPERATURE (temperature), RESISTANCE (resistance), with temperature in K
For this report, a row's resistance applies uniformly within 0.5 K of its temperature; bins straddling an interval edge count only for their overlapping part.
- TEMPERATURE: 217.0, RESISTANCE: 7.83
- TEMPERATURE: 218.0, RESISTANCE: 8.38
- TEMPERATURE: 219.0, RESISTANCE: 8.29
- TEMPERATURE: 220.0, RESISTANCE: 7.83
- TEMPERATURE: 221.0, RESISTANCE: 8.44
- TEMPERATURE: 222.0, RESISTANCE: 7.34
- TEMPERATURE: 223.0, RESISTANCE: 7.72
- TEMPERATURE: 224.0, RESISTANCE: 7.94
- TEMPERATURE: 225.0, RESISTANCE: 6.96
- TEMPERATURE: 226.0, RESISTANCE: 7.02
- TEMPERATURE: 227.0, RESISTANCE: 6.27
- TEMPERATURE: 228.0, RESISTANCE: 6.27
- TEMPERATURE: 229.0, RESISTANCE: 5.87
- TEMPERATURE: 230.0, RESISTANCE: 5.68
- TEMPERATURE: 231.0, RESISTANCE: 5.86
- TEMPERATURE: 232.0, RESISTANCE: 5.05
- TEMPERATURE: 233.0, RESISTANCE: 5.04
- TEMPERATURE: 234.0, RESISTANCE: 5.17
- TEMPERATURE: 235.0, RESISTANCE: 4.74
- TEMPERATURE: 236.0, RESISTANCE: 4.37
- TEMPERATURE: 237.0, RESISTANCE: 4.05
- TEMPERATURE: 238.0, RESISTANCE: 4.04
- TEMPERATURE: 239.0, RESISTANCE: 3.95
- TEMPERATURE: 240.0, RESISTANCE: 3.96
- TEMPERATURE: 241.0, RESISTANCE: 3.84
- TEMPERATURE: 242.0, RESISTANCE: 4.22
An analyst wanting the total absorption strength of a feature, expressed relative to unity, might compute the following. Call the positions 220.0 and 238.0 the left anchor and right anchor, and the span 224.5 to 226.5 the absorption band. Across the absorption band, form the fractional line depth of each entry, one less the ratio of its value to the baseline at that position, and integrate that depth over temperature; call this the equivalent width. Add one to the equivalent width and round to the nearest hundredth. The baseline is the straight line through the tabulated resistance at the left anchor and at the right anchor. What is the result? 0.90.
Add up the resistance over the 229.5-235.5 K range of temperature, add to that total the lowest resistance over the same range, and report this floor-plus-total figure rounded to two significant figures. 36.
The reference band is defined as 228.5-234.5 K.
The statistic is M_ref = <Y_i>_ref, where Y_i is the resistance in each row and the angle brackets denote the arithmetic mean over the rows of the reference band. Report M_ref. 5.4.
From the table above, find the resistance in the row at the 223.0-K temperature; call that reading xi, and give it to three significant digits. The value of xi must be 7.72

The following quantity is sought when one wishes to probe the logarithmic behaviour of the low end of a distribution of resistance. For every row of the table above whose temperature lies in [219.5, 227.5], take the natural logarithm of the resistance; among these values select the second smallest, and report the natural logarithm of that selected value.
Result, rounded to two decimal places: 0.66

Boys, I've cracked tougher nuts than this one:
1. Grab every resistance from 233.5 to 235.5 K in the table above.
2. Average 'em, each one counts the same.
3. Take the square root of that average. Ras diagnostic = 2.23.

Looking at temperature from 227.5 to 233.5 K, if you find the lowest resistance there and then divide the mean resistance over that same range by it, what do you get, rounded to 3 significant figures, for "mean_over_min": 1.12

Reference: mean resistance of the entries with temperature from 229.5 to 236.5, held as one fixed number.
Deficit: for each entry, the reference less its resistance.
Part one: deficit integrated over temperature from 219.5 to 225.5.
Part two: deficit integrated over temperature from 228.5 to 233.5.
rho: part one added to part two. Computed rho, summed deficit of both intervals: -17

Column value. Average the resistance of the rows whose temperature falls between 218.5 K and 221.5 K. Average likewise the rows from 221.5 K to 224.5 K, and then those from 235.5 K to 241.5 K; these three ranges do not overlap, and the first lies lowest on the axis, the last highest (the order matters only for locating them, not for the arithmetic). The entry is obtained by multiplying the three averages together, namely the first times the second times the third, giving 253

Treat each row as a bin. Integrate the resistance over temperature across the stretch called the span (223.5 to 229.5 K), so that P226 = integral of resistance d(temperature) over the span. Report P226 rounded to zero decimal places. 40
